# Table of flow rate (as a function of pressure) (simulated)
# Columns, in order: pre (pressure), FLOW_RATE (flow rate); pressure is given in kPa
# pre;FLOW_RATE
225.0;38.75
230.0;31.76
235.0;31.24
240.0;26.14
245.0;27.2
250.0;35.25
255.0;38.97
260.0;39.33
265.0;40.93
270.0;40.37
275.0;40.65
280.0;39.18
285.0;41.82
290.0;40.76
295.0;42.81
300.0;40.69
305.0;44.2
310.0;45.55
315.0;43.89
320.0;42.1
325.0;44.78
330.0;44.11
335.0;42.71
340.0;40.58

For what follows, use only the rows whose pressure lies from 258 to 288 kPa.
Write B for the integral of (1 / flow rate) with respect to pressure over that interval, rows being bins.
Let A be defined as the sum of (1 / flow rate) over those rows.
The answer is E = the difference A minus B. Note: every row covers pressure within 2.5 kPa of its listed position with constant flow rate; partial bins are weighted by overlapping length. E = -0.59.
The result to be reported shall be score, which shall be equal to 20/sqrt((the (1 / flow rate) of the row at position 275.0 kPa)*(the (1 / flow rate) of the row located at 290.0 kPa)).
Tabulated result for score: 814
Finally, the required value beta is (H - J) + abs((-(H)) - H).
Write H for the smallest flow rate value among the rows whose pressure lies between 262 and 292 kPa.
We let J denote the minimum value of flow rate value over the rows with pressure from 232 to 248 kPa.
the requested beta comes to 91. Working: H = 39.18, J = 26.14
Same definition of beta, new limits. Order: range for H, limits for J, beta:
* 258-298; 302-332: 75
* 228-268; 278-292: 39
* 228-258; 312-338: 36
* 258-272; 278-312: 79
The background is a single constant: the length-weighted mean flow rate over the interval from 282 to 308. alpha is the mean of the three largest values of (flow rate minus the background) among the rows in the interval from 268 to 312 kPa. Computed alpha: 2.12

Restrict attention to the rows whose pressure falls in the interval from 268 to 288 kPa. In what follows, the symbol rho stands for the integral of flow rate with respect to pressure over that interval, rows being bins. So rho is 810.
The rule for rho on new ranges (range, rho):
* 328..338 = 432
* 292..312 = 864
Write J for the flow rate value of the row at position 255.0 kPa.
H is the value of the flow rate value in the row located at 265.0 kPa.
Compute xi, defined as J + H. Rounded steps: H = 40.93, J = 38.97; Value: 80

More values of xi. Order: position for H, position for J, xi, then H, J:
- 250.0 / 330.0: 79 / 35.25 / 44.11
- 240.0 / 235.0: 57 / 26.14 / 31.24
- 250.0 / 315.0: 79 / 35.25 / 43.89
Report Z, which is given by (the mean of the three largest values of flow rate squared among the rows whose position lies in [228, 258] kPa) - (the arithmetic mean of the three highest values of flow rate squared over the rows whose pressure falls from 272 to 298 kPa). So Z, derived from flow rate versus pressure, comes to -491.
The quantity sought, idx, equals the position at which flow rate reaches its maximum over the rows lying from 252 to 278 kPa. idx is 265.0 kPa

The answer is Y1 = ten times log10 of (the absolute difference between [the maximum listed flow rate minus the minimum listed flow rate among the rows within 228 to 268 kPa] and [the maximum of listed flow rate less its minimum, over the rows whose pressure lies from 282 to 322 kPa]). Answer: 10.0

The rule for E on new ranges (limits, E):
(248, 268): -0.41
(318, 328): -0.18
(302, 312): -0.18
